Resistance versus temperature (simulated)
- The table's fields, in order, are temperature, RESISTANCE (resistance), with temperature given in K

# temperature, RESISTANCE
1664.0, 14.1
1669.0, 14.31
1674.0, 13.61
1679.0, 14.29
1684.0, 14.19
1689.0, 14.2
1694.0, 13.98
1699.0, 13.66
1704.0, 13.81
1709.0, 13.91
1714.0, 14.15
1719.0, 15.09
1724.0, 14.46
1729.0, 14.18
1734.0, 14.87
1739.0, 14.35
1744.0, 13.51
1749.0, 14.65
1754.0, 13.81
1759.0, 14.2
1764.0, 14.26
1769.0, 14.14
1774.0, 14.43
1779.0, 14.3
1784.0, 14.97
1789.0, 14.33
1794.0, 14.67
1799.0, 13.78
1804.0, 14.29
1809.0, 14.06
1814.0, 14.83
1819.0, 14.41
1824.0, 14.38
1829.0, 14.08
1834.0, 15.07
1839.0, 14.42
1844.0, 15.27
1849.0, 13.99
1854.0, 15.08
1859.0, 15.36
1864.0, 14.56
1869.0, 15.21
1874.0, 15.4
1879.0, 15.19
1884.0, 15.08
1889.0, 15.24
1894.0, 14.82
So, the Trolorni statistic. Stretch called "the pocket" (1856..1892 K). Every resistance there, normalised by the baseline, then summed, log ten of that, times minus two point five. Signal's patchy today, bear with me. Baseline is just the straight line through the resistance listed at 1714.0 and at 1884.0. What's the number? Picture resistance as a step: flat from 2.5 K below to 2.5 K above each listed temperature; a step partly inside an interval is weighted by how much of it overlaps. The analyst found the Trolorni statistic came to -2.12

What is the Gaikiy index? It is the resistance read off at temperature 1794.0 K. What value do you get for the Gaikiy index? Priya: 14.67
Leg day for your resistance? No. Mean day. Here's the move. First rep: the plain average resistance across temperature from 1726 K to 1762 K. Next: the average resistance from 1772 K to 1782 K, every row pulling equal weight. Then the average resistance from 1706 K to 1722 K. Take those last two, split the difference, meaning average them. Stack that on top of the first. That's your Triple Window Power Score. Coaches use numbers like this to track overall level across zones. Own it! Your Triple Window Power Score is 28.6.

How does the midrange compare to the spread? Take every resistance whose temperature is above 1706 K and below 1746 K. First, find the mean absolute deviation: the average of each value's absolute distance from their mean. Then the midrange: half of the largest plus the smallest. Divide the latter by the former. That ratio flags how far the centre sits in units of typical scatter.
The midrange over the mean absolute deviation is 38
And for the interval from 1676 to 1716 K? 76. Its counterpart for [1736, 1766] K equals 45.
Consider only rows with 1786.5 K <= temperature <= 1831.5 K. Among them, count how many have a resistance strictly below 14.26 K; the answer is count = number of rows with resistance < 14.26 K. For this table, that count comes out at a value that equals 3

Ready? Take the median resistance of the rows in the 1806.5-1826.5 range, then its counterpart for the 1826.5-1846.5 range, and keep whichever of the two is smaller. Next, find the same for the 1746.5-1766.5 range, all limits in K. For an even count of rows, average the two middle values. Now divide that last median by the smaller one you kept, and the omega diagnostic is 0.99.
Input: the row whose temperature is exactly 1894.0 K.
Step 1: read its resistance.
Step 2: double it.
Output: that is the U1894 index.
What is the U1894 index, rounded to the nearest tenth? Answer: 29.6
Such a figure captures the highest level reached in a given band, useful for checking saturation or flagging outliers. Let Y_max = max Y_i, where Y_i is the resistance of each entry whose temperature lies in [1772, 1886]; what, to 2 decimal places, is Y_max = 15.40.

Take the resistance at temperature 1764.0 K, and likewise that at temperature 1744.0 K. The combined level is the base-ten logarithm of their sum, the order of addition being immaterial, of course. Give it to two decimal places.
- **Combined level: 1.44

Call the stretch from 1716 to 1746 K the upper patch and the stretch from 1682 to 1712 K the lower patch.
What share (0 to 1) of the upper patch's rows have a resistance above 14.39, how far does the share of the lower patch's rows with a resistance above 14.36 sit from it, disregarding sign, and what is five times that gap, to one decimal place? 2.5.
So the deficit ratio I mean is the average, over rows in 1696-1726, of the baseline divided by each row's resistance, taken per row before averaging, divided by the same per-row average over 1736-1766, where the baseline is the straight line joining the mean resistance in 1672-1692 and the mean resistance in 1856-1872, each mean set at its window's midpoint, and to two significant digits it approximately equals 0.98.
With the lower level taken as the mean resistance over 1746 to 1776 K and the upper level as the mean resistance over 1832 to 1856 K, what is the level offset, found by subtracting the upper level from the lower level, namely -0.52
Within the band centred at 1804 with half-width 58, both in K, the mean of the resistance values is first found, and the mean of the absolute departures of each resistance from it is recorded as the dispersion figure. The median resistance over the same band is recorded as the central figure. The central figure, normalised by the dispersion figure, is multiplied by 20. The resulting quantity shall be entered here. 797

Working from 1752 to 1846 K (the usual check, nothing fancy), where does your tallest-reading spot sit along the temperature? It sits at 1844.0 K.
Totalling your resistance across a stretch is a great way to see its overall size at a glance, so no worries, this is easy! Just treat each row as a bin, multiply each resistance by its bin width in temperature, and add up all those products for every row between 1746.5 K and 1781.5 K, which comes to 499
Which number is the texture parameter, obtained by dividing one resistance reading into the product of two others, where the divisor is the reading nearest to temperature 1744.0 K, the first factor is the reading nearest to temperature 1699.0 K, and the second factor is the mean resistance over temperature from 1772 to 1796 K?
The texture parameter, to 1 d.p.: 14.7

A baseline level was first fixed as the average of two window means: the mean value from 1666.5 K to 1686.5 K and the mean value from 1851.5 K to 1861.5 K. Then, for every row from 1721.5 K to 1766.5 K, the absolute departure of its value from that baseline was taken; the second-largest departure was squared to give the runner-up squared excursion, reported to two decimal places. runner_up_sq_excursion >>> 0.72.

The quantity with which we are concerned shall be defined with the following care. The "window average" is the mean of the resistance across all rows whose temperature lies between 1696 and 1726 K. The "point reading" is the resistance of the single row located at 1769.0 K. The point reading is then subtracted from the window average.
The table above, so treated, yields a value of 0.0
